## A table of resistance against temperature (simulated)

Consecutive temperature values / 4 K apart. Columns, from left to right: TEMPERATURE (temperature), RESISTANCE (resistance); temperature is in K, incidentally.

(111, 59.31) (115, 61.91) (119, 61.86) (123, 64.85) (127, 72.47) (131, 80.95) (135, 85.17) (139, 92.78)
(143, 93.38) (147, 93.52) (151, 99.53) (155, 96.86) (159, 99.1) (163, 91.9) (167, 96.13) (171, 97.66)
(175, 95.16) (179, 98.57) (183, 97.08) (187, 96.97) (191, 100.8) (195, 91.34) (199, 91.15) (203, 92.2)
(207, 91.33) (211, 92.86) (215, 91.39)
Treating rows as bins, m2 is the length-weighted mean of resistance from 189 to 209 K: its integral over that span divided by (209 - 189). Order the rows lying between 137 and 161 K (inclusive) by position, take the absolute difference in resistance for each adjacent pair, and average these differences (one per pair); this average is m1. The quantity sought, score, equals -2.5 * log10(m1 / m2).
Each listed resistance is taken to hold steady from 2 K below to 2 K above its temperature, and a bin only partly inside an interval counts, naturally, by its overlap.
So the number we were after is 4.0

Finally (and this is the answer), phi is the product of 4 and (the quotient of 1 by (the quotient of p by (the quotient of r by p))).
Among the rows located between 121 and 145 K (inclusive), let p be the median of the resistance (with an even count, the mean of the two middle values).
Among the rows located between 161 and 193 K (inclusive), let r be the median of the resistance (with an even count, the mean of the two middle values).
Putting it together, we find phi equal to 0.0563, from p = 83.1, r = 97.0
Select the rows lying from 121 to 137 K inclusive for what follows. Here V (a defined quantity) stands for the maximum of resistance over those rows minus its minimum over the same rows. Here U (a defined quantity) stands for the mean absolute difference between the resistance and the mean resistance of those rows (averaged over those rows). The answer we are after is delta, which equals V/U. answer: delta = 2.82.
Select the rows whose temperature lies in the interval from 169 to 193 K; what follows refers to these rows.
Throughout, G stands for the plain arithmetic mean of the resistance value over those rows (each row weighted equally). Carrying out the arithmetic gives 98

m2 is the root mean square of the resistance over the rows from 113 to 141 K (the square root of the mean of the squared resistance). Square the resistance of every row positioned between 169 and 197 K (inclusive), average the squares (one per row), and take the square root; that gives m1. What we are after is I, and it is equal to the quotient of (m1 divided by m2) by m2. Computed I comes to 0.0171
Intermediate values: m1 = 96.8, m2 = 75.1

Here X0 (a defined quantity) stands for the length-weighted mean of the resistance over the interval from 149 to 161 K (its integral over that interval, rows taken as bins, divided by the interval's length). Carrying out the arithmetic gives 98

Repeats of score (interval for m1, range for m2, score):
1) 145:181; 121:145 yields 3.4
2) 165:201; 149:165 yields 3.8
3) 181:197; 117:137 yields 3.0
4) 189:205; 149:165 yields 3.6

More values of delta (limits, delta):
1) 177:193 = 2.88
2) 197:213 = 2.65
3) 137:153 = 2.86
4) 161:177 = 3.42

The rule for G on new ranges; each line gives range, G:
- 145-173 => 96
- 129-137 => 83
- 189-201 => 94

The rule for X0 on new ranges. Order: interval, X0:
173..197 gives 97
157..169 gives 96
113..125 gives 63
